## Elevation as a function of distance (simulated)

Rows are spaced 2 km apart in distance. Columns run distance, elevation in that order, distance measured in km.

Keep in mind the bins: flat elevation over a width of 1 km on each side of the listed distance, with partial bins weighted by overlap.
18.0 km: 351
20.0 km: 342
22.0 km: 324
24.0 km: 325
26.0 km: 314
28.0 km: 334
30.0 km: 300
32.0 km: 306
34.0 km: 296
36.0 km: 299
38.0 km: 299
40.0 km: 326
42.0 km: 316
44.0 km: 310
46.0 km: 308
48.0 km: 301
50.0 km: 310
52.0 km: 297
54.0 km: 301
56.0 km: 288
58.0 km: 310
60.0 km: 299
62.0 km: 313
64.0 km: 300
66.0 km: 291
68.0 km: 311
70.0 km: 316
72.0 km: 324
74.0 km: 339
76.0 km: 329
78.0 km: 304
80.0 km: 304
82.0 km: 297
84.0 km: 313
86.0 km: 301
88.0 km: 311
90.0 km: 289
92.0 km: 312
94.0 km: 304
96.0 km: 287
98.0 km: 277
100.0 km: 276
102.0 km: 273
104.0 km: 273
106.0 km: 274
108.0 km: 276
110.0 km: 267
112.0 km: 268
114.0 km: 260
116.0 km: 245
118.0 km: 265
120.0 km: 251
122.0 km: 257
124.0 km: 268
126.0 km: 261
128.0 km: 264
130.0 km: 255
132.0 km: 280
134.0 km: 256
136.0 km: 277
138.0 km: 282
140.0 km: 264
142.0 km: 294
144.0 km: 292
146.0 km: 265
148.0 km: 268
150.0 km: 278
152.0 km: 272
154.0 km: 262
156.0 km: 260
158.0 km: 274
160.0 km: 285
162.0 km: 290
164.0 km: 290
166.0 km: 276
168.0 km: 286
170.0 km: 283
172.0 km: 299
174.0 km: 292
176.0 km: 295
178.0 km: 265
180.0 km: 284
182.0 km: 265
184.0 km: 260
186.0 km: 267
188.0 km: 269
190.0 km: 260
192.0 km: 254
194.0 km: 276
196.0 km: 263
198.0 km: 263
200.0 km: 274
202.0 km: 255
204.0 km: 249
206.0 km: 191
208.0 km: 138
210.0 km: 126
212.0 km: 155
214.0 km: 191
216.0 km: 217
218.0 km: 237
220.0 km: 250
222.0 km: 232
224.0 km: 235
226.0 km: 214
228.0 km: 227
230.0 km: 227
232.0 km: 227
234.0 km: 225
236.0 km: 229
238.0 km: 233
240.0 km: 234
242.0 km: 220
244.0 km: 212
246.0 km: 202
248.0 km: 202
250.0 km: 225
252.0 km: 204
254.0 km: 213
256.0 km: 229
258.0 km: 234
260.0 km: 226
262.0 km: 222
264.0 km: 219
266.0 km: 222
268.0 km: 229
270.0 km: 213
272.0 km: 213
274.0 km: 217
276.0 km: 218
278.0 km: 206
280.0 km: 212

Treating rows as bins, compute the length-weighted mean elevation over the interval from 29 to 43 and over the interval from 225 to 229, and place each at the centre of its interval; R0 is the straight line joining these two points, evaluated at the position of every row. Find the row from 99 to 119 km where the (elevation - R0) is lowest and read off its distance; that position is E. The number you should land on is 116.0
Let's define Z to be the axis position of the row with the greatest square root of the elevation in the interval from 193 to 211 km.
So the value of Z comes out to 194.0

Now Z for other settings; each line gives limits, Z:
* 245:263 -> 258.0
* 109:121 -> 112.0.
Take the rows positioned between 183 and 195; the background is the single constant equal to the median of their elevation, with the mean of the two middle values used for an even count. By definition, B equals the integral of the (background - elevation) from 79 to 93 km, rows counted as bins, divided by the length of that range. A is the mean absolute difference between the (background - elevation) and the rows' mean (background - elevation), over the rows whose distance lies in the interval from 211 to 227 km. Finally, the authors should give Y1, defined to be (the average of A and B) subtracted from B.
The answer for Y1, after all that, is -31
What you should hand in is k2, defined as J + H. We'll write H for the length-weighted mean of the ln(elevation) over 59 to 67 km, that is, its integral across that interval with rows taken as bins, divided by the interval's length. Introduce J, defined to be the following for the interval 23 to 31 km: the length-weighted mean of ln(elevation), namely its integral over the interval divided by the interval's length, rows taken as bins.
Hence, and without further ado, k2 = 11.5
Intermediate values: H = 5.71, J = 5.76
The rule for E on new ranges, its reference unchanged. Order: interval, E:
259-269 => 264.0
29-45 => 34.0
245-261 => 246.0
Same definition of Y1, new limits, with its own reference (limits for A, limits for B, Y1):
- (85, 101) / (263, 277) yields 16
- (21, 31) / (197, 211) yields 20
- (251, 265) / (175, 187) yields -8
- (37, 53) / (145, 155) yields -6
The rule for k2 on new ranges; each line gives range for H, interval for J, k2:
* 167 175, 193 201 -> 11.3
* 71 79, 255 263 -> 11.2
